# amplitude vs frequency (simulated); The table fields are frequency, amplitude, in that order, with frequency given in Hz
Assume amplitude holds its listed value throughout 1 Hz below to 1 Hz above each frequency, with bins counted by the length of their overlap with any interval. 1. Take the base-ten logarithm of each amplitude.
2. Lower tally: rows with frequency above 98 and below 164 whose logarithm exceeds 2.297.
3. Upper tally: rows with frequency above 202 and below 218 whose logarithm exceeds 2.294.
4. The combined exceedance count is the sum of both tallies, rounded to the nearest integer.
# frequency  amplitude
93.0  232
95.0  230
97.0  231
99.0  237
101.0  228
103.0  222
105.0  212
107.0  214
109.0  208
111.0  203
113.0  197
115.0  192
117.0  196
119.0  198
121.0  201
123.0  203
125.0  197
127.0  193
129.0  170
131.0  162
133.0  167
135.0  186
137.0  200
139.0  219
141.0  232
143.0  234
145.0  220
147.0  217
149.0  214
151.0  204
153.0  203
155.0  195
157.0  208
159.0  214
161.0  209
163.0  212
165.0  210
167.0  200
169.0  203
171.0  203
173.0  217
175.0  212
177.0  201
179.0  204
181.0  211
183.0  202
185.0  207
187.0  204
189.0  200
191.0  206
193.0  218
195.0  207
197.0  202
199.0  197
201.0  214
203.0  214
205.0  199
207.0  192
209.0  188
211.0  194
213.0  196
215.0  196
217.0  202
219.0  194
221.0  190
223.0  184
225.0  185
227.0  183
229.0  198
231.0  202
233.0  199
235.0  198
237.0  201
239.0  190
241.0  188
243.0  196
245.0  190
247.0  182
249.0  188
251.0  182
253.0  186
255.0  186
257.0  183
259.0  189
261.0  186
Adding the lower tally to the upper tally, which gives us 25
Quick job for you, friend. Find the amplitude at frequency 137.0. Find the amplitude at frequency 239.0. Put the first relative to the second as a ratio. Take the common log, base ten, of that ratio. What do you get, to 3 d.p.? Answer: 0.022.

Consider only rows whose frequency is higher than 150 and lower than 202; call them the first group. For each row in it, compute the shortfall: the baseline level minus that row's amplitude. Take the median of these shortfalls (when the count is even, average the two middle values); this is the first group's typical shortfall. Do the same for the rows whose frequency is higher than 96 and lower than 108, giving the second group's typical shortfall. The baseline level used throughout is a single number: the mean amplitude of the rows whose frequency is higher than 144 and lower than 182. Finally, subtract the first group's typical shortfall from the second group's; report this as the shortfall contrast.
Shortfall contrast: -20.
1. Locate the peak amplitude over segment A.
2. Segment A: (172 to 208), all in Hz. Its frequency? 193.0 Hz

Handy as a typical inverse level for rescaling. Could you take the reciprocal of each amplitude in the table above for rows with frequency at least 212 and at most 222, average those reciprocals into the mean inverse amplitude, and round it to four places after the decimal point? 0.0051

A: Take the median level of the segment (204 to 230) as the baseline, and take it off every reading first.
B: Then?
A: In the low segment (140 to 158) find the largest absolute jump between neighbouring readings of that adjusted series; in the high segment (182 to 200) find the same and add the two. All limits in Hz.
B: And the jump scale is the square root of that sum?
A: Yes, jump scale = 5.10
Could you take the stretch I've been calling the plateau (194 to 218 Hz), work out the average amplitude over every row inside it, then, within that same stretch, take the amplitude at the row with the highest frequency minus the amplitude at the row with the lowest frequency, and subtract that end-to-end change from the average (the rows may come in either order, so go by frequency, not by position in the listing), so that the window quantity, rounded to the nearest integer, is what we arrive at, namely 205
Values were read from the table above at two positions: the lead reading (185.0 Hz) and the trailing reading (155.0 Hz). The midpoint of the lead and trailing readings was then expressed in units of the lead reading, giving 0.97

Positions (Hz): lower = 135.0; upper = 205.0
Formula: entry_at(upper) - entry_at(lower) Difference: 13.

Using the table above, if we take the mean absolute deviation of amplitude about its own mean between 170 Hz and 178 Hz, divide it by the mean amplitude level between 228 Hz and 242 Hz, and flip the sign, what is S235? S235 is -0.032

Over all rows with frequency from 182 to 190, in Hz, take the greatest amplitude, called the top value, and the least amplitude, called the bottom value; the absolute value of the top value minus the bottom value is 7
